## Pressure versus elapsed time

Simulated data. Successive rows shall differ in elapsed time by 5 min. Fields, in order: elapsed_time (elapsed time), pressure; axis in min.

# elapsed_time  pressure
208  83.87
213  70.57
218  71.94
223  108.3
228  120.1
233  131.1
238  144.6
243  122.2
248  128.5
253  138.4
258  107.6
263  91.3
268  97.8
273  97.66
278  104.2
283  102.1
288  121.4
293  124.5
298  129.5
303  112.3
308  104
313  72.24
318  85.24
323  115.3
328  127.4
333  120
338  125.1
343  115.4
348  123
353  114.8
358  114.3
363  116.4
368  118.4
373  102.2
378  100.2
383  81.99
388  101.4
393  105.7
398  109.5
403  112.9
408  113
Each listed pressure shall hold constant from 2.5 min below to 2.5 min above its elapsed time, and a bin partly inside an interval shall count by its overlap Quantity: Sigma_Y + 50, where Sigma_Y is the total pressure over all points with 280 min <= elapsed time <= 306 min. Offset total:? 640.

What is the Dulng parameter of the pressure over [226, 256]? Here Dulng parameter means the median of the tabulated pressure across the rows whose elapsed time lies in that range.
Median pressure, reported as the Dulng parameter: 130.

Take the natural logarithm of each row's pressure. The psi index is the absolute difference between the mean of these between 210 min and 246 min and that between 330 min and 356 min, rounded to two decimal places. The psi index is 0.12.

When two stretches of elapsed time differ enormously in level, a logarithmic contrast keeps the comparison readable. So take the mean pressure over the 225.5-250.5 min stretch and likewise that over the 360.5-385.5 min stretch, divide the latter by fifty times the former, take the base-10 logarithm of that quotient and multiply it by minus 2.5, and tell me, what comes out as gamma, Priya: 4.49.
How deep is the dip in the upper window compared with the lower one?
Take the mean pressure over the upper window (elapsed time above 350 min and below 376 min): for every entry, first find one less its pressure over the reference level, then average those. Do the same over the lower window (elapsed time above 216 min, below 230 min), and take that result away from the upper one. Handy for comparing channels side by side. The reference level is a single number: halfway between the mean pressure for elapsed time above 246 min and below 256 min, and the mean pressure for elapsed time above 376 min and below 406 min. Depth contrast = -0.11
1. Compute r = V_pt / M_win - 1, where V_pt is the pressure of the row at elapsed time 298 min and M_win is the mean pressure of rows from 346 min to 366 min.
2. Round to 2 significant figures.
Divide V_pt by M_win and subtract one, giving 0.11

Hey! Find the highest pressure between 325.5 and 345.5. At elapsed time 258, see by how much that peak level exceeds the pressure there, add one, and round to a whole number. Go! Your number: 21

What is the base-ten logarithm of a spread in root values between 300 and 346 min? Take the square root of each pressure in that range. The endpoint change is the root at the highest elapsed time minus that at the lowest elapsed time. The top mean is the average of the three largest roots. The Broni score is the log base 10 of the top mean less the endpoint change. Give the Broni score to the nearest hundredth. 1.04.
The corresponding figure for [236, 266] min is 1.15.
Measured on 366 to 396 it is 1.04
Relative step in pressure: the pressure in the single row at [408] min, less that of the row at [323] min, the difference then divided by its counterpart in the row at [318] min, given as -0.03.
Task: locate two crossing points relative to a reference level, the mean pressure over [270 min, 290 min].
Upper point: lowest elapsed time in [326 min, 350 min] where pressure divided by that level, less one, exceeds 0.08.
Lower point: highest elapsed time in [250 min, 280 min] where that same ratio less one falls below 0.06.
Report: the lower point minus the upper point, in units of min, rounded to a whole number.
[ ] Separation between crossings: -50 min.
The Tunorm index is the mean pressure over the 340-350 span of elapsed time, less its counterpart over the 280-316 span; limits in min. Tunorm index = 10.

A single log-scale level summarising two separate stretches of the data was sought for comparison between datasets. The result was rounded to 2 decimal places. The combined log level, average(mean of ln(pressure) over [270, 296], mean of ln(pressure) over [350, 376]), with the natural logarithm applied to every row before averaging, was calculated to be 4.71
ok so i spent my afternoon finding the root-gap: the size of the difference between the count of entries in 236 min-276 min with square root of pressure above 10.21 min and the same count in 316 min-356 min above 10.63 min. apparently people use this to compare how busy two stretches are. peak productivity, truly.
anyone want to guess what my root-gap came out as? 2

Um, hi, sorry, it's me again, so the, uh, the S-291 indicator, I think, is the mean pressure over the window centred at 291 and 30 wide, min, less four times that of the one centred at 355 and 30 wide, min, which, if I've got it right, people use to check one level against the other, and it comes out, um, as -353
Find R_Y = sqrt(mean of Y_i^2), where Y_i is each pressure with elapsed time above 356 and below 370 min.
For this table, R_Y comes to 116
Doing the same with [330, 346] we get 120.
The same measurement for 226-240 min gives 132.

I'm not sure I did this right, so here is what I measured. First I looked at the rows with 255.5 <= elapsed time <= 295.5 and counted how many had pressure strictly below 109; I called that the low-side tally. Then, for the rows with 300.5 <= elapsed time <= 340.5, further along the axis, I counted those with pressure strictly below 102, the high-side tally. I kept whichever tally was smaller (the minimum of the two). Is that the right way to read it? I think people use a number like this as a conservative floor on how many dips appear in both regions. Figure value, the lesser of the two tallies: 2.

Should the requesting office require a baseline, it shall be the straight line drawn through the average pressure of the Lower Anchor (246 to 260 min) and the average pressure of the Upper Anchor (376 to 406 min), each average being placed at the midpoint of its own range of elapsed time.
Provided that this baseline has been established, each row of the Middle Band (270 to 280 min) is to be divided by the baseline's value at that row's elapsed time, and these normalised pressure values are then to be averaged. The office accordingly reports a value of 0.83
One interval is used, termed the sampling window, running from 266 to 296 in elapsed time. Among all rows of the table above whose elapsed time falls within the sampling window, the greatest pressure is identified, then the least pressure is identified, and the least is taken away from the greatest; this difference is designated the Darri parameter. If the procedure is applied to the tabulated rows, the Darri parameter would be 27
